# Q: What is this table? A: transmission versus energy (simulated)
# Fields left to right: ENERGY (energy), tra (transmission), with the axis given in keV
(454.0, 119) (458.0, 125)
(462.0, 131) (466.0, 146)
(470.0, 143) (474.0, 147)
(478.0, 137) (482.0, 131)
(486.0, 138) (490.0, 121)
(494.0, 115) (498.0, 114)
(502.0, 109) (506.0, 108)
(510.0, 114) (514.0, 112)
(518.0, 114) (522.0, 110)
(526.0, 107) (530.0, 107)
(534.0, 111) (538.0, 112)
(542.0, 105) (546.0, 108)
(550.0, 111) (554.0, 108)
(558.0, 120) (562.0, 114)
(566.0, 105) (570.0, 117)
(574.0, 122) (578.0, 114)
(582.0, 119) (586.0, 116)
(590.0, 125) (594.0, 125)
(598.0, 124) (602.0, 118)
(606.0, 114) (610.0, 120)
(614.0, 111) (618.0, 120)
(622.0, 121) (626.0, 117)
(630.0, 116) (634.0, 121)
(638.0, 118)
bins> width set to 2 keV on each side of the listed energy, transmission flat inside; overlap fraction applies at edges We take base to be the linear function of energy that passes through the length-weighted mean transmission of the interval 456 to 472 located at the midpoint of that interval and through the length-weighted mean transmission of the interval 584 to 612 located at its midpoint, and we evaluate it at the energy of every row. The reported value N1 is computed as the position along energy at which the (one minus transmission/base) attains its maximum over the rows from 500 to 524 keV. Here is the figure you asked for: 506.0 keV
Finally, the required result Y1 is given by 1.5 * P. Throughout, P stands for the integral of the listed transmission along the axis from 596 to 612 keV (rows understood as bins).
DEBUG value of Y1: 2856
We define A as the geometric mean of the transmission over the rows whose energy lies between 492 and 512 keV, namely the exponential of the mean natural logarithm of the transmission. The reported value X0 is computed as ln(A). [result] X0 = 4.72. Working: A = 112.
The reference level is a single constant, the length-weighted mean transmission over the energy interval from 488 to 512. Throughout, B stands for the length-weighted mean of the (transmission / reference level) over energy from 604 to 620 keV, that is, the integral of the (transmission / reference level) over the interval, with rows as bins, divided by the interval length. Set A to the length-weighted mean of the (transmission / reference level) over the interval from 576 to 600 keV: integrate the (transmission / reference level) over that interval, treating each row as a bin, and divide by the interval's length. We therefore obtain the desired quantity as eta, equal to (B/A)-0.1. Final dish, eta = 0.86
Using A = 1.06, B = 1.02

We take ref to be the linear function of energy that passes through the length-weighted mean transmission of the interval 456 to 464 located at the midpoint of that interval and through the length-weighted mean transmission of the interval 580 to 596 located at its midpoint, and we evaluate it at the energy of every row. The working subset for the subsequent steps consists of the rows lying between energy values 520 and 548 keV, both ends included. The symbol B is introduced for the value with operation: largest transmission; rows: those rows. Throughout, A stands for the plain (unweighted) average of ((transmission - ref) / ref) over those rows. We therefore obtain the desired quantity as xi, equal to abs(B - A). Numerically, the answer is 112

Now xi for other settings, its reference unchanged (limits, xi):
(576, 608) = 125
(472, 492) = 147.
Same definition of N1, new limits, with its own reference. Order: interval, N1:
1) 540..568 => 542.0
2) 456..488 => 458.0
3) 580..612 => 586.0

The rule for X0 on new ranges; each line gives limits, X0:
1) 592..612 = 4.79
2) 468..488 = 4.94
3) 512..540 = 4.70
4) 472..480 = 4.96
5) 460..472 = 4.94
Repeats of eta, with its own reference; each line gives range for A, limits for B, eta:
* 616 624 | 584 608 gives 0.90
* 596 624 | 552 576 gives 0.87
